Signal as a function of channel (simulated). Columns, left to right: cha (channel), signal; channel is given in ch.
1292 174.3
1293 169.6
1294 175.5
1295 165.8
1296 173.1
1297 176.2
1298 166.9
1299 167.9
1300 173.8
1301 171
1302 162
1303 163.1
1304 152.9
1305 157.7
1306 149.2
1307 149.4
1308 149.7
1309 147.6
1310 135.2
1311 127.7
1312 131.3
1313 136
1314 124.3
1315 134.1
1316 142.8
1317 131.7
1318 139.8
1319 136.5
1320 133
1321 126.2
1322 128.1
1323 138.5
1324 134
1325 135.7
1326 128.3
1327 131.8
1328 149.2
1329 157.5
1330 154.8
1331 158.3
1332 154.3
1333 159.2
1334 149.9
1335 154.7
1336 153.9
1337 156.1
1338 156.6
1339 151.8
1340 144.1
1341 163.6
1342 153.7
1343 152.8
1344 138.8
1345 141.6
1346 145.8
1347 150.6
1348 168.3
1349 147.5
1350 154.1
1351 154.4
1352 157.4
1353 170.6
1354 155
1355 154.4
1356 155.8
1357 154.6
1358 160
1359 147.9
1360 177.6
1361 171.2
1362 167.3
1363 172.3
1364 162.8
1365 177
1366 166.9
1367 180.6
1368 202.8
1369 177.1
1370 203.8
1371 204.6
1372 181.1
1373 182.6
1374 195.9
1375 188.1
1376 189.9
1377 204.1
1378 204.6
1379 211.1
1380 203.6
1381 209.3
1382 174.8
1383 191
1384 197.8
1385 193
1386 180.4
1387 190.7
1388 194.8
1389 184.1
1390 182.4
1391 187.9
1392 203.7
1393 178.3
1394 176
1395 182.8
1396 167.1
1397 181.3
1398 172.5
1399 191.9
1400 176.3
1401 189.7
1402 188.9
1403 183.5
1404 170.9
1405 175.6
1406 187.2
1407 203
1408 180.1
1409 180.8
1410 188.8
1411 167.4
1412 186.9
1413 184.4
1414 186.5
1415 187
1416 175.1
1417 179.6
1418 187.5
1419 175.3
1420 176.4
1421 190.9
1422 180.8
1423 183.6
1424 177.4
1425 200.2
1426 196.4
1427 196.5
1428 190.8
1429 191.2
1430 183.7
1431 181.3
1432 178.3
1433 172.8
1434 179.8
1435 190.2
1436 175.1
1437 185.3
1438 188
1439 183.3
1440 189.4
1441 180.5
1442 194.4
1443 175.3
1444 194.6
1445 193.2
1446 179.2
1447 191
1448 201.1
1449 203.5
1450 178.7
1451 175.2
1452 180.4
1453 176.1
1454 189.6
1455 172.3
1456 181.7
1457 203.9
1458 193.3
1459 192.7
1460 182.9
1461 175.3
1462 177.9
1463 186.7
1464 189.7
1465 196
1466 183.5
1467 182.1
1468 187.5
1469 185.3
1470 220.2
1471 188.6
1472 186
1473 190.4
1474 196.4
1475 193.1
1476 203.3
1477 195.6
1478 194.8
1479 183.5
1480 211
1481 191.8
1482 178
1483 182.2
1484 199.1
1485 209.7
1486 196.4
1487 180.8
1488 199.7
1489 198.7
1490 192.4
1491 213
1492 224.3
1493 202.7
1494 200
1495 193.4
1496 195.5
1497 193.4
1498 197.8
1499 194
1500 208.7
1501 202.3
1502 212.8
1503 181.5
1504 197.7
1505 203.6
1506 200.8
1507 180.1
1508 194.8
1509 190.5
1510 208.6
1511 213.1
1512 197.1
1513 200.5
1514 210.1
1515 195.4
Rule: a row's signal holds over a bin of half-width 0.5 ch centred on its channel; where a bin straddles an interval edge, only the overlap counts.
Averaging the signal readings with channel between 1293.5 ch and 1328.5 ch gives 147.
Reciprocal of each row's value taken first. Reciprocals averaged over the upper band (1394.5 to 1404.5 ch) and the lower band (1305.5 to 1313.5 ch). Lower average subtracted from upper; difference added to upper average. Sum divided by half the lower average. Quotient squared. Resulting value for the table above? 1.2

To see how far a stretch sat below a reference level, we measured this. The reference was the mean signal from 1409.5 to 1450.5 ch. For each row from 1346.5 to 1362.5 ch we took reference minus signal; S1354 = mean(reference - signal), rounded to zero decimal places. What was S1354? 26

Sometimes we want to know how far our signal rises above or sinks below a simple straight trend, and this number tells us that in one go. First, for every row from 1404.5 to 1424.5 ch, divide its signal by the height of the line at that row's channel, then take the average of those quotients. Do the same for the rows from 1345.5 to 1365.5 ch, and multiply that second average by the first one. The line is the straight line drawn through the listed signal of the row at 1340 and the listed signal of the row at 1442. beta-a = 1.067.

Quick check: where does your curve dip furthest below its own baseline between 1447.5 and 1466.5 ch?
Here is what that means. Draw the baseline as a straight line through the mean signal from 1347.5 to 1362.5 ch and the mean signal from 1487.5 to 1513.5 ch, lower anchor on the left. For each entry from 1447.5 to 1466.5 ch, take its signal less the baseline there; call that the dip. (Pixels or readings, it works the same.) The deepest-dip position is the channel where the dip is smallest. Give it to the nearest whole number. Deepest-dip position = 1455 ch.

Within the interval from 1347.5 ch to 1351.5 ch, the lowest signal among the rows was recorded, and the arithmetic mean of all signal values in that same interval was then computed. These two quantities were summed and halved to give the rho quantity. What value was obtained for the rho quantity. 152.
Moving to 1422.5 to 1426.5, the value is 183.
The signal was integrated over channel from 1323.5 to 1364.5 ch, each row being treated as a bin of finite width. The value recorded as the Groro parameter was 6308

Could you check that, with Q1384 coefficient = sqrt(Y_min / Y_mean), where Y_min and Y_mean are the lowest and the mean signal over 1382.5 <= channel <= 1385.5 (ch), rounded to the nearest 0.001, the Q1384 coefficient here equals 0.992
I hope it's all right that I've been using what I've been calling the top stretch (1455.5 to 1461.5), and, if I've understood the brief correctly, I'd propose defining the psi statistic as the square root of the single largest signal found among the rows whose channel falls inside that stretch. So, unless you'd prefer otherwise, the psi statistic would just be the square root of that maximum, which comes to 14.3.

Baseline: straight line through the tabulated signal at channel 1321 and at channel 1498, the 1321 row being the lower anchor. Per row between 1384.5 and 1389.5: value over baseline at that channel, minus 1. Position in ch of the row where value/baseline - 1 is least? 1386 ch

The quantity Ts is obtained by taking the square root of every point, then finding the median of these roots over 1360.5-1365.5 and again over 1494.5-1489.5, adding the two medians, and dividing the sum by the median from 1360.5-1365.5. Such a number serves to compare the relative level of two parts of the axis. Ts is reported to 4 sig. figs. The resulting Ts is 2.088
